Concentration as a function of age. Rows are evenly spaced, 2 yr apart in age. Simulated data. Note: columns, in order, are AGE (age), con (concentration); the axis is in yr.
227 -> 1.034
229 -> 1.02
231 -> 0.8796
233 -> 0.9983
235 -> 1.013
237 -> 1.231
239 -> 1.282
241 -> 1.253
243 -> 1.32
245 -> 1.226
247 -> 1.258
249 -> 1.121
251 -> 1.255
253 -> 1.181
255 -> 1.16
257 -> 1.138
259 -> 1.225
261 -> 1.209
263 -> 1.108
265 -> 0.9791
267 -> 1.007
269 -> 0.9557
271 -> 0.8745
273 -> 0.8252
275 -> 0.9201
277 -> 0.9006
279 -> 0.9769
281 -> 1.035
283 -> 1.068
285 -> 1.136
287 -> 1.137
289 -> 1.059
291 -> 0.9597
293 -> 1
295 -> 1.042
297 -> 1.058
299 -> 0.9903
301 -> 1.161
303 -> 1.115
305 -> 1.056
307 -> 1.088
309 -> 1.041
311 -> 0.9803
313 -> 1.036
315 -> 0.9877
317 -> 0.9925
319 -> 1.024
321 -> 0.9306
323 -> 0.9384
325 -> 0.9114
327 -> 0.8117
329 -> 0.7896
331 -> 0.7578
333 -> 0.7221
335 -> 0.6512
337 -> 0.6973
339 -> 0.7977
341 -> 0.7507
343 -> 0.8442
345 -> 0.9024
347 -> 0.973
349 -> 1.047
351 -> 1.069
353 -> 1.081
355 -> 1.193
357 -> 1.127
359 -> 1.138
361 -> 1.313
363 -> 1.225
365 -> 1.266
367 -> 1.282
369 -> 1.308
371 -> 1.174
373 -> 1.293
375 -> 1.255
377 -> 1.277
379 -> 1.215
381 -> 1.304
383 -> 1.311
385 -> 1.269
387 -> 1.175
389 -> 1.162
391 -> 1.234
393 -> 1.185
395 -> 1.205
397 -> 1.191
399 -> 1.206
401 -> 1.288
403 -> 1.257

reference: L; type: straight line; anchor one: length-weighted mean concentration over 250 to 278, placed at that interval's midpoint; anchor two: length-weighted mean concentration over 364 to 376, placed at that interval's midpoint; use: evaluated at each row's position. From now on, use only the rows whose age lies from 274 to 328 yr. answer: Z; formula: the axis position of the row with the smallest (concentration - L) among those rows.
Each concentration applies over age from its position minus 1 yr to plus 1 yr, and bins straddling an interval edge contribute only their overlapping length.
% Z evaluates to 327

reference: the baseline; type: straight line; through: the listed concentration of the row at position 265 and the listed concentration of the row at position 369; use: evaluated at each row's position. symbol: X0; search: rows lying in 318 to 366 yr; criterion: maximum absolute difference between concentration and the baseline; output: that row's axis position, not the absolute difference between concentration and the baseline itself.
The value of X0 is 335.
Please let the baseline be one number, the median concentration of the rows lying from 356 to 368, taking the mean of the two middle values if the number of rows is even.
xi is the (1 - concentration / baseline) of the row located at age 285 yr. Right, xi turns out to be 0.09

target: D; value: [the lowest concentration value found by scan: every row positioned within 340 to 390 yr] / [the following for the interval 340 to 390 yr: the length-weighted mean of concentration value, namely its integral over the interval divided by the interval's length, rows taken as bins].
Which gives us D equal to 0.65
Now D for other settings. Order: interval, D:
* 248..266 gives 0.85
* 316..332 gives 0.85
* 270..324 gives 0.82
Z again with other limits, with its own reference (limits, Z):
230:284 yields 273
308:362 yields 335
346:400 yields 347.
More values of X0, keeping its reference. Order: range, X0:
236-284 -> 243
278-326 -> 325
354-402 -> 389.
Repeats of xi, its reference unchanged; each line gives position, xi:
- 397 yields 0.04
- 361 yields -0.05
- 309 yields 0.16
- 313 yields 0.17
